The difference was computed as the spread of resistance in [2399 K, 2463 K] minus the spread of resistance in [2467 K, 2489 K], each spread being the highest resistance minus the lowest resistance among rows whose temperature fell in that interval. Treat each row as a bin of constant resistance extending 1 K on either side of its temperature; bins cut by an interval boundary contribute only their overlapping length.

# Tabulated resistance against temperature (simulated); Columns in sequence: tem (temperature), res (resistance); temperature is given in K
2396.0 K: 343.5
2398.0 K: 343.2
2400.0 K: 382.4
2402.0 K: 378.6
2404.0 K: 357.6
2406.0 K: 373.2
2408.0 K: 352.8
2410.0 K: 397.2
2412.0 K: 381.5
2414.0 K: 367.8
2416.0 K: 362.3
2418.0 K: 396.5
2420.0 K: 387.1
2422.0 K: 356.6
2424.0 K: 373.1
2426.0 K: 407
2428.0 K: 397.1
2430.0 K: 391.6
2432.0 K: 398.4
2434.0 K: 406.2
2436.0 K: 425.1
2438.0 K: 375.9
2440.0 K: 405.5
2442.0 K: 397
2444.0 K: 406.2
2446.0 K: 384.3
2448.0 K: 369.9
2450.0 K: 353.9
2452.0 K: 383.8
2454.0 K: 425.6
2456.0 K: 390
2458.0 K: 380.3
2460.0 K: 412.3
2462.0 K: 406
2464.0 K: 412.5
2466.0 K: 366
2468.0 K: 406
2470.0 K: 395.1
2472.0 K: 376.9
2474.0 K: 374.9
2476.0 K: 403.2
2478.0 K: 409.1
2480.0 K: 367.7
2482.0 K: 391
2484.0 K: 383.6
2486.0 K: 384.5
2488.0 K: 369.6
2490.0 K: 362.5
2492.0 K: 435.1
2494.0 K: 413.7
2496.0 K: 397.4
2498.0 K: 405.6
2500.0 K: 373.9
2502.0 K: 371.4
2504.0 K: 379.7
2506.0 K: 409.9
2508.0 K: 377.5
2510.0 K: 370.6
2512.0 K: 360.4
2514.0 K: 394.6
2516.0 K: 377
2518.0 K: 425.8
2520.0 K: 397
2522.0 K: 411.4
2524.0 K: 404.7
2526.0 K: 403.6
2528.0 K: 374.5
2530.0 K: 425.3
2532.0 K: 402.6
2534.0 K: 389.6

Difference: 31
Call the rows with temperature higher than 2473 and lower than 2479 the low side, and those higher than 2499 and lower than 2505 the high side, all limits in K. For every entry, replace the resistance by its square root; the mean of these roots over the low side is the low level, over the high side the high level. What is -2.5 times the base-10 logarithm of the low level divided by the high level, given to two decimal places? -0.03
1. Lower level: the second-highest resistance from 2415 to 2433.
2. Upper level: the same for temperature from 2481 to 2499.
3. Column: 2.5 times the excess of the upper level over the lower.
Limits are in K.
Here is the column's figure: 38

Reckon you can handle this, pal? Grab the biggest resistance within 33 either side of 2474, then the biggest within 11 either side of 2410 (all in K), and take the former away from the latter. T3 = -38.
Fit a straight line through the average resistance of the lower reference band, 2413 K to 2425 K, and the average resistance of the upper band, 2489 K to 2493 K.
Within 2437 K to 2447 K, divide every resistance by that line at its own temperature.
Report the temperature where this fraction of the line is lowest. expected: 2438.0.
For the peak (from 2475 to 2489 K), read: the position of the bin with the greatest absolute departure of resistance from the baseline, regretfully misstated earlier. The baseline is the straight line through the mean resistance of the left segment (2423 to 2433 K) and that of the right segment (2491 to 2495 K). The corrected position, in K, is 2488.0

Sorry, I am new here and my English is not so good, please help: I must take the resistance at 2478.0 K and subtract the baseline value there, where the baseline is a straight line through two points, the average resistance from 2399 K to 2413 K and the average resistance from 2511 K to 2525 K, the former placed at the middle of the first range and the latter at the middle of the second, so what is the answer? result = 21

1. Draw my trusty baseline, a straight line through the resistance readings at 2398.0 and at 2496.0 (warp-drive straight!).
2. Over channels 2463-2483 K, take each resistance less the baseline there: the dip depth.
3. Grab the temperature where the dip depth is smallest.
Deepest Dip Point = 2480.0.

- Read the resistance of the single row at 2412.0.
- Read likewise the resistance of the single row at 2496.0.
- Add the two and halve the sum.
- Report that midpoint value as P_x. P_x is 389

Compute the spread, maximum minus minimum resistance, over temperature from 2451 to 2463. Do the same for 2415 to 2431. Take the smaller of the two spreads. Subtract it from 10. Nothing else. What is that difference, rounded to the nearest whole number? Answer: -35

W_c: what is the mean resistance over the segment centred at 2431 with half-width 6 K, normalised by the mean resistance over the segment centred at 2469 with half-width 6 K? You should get 1.04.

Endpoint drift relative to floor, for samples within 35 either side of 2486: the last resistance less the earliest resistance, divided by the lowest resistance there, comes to 0.037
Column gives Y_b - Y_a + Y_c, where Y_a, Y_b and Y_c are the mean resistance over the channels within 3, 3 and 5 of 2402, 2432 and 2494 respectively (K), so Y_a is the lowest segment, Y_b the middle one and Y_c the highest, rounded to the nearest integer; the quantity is 429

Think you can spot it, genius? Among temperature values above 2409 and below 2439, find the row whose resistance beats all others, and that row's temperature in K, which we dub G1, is 2436.0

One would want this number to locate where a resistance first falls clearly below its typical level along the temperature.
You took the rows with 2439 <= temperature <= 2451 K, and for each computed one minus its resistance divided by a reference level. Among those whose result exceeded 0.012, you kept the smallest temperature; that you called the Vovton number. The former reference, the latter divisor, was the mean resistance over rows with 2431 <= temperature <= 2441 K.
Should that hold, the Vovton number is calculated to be 2442.0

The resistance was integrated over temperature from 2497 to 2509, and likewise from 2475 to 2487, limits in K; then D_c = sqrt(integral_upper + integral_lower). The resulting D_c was 96.5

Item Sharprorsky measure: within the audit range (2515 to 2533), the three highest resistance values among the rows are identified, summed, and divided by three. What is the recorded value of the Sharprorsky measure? 421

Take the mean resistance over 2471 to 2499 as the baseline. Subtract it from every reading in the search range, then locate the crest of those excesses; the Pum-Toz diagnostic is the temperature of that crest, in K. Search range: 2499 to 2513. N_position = 2506.0 K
